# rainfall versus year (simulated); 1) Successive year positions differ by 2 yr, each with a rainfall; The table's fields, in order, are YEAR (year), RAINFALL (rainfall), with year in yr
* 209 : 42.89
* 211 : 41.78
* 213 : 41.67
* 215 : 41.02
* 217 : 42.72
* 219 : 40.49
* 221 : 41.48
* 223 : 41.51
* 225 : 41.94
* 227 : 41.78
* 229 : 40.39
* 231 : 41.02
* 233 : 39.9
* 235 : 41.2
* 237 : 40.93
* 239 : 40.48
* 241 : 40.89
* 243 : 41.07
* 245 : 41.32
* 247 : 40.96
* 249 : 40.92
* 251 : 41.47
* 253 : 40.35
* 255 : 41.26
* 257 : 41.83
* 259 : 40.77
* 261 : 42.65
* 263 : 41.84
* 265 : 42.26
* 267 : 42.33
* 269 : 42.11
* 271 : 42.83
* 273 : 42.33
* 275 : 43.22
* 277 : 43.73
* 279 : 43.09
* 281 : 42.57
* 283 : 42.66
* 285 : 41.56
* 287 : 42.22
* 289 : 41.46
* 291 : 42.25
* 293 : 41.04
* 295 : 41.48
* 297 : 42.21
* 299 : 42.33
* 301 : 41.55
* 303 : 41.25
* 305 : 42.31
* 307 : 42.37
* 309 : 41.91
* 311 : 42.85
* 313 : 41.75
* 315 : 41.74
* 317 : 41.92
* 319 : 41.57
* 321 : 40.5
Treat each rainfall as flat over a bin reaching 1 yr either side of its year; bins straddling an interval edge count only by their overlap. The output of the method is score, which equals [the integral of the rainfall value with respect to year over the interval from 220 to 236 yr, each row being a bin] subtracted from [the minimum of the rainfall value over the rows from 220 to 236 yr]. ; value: -619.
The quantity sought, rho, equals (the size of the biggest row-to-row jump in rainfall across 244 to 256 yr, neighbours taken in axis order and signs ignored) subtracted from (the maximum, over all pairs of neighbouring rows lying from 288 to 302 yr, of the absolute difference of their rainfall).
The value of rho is 0.1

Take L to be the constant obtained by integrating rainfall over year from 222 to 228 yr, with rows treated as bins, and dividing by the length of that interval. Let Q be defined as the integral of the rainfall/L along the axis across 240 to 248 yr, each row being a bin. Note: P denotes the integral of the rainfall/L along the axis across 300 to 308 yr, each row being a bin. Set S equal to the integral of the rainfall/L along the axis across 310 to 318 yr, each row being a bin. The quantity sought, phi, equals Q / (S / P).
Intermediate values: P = 8.02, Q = 7.87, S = 8.06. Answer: 7.83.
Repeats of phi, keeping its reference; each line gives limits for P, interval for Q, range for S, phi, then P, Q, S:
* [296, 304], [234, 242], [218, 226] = 7.92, 8.02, 7.83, 7.93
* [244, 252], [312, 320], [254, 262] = 7.91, 7.89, 8.00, 7.98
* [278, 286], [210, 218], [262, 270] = 8.07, 8.14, 8.01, 8.08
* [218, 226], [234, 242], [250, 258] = 7.86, 7.93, 7.83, 7.90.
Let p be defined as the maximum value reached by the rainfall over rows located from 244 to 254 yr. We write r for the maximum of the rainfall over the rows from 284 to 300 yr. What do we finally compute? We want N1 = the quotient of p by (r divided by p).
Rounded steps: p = 41.47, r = 42.33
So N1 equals 40.6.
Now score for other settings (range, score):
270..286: -642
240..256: -616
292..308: -628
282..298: -629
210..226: -625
